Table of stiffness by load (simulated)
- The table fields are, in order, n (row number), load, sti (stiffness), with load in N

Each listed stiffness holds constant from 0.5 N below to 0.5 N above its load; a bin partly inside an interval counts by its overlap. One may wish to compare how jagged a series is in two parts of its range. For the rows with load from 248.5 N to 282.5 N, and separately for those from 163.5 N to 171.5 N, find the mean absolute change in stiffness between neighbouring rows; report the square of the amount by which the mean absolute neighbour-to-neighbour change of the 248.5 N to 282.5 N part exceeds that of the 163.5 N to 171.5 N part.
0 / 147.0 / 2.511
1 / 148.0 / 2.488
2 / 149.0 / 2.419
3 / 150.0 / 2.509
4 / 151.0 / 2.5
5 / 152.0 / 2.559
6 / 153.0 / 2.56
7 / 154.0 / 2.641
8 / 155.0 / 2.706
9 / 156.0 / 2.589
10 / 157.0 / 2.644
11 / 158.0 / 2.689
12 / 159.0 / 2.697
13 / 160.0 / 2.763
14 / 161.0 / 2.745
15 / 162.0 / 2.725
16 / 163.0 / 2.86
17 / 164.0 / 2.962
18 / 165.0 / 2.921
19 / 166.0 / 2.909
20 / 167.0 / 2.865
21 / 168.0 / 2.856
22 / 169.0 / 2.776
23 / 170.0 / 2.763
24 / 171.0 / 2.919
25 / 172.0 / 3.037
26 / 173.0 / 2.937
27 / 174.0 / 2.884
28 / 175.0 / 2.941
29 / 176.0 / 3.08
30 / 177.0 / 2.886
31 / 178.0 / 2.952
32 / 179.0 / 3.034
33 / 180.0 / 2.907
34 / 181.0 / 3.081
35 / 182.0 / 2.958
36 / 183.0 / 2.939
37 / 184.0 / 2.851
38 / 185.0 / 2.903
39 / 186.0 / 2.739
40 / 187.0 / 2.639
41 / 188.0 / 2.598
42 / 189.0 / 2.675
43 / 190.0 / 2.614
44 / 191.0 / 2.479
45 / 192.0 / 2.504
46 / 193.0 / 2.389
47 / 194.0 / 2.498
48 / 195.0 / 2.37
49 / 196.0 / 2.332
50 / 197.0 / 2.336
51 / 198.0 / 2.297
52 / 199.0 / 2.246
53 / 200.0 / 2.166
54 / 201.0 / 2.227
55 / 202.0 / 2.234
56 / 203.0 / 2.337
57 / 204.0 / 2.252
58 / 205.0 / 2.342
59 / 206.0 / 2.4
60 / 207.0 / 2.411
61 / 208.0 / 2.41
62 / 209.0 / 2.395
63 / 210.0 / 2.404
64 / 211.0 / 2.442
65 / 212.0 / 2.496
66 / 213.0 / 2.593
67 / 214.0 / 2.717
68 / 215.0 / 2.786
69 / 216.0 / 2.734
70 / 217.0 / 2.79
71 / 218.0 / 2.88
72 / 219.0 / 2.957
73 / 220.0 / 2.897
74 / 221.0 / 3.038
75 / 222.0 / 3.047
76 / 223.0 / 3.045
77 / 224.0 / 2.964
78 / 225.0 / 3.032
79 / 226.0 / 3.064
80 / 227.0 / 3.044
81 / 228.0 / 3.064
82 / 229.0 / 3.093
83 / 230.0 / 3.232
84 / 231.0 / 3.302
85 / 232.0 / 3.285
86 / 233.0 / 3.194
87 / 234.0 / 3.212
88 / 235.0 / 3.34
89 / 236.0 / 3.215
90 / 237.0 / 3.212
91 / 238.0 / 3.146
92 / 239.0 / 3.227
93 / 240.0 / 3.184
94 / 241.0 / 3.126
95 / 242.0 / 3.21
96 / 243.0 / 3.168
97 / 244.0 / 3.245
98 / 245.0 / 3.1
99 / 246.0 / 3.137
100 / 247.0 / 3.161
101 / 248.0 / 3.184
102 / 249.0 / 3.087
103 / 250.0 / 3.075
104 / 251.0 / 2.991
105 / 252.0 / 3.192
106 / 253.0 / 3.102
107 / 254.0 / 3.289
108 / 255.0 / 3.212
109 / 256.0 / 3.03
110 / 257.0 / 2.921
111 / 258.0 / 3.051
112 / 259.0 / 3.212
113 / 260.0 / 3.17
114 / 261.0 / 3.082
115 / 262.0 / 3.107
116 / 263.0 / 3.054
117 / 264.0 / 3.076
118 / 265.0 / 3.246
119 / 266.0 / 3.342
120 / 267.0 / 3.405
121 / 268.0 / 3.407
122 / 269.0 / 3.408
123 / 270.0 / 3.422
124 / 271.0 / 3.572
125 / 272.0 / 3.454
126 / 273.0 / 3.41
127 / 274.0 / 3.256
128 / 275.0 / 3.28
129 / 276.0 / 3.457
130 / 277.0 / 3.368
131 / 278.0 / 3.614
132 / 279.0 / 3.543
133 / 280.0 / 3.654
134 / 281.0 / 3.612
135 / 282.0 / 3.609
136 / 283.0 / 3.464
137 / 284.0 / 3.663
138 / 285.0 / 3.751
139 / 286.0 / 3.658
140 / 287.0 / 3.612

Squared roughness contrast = 0.0017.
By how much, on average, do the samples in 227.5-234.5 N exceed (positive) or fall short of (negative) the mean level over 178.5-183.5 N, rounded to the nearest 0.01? 0.21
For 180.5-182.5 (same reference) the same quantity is 0.04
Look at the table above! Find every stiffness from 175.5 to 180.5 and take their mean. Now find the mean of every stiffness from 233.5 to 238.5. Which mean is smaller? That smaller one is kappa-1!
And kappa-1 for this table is 3.0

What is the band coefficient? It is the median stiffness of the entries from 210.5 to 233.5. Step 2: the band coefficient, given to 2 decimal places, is 3.03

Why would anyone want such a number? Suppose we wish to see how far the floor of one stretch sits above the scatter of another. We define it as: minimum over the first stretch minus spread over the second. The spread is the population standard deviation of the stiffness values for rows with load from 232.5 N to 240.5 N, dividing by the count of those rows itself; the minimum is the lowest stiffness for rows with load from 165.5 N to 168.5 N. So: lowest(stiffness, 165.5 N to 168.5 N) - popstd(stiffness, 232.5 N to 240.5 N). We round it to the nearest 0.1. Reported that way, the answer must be 2.8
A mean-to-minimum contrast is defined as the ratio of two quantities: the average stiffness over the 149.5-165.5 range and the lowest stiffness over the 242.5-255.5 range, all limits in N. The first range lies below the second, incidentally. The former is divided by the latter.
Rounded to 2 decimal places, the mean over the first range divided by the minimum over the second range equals 0.90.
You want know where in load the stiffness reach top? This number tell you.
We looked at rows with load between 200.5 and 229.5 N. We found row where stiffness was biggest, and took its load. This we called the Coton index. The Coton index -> 229.0 N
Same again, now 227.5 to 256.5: 235.0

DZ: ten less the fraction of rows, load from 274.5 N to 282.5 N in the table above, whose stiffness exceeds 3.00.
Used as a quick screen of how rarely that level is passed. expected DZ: 9.00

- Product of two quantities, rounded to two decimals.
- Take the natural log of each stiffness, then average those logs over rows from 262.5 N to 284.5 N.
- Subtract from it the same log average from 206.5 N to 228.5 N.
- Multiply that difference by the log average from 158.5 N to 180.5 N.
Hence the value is 0.22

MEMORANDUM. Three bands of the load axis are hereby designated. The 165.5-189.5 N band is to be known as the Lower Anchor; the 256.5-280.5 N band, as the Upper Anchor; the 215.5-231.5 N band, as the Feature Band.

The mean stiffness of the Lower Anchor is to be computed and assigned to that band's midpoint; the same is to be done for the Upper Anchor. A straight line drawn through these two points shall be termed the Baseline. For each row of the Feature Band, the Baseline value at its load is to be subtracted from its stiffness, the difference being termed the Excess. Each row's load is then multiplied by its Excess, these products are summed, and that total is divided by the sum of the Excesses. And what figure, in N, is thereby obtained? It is 218.0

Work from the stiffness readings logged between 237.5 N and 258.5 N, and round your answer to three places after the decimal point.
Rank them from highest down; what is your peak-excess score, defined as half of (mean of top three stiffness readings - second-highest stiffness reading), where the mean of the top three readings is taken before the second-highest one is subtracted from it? 0.004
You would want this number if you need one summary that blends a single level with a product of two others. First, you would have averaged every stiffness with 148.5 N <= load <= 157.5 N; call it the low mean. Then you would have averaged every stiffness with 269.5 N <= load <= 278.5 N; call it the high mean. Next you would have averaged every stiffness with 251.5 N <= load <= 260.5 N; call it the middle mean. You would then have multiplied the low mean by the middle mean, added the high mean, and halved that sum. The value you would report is 5.7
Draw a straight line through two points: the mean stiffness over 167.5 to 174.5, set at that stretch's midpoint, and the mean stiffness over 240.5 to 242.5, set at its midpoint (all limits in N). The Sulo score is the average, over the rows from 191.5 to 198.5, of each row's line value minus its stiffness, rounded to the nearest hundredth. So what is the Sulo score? 0.59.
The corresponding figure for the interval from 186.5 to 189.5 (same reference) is 0.31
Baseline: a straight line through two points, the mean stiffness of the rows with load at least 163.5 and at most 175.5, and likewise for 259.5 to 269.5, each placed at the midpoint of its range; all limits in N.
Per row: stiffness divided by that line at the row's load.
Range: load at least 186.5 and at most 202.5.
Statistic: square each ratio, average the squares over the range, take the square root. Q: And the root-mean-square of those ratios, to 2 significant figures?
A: 0.81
